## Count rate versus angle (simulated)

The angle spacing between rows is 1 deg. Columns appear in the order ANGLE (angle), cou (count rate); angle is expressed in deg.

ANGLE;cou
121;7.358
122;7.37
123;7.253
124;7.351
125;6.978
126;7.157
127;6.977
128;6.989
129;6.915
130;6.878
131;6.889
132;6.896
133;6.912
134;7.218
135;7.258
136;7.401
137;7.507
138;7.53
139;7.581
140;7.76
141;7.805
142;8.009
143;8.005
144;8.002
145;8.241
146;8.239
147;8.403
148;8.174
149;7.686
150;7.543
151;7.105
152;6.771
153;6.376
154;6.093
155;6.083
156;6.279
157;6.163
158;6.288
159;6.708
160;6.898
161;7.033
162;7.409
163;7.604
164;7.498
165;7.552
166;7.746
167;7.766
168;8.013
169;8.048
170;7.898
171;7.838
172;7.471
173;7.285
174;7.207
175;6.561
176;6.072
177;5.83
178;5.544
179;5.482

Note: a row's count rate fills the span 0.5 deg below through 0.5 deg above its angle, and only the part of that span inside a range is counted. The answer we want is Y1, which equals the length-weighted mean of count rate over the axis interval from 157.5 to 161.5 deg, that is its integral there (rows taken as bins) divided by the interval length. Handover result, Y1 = 6.7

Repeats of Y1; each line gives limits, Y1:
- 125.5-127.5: 7.1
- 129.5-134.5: 7.0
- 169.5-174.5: 7.5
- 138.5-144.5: 7.9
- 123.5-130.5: 7.0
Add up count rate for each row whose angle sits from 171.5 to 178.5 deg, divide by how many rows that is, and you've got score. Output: 6.57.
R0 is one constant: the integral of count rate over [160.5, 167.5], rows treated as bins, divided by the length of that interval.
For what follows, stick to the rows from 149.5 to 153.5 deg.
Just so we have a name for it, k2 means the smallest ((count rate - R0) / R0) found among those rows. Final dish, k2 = -0.15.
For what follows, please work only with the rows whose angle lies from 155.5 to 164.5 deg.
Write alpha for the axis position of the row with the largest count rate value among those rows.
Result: 163 deg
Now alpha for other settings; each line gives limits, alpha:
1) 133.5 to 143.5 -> 142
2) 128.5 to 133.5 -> 129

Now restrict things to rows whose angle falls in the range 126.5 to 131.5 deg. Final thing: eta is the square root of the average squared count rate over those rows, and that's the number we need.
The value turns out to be 6.9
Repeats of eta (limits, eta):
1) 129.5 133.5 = 6.9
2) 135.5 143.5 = 7.7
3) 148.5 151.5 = 7.4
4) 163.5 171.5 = 7.8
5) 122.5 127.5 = 7.1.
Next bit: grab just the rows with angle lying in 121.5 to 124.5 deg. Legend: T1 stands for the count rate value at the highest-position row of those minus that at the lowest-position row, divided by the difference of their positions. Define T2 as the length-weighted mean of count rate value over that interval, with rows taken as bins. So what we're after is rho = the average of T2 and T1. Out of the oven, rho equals 3.7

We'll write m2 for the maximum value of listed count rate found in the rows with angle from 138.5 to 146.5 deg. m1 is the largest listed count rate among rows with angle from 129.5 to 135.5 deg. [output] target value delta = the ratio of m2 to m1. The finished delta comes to 1.14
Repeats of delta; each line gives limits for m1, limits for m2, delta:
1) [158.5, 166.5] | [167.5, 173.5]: 1.04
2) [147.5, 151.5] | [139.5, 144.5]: 0.98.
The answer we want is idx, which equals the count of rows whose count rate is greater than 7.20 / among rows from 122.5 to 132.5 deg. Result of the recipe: 2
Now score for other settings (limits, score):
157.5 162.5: 6.87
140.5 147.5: 8.10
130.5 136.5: 7.10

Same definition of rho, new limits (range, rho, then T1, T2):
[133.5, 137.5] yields 3.7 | 0.10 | 7.3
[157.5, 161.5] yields 3.5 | 0.25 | 6.7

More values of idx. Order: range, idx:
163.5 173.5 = 10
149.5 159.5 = 1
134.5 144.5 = 10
